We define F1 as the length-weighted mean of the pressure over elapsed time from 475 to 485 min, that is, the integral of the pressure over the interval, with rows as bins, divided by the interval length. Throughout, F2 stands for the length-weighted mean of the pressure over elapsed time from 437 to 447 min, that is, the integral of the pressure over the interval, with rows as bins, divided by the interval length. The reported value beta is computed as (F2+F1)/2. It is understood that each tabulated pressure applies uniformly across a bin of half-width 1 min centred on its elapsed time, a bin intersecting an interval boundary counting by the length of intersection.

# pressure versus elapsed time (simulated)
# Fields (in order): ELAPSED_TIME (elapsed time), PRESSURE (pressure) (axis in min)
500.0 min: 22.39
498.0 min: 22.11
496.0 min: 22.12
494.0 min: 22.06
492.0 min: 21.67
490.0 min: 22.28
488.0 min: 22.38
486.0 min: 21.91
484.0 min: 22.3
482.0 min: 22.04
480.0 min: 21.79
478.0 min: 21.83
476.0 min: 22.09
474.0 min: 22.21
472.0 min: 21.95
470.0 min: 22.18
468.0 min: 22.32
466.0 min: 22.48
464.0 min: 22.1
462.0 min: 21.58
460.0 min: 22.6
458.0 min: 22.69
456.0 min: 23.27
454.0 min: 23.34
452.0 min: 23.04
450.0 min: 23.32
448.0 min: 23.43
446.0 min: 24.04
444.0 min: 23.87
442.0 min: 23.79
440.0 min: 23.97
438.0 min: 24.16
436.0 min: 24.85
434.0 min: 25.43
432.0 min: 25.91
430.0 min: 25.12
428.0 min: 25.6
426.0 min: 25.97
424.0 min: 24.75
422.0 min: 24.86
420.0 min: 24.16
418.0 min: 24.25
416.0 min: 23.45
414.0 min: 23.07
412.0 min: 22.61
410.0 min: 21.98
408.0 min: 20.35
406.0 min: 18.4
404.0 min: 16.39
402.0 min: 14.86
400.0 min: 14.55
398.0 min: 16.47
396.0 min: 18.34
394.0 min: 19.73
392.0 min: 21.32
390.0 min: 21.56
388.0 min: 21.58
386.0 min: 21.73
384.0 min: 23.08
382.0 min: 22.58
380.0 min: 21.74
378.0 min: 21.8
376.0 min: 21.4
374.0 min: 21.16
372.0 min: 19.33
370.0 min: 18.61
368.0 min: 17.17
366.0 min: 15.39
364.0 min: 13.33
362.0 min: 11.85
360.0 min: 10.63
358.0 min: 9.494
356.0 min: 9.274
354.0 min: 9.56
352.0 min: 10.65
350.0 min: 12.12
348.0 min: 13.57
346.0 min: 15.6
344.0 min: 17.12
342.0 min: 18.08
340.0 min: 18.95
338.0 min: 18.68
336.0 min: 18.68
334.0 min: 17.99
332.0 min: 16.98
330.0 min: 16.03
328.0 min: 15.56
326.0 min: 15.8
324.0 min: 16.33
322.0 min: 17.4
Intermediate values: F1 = 22.0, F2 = 24.0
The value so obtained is 23.0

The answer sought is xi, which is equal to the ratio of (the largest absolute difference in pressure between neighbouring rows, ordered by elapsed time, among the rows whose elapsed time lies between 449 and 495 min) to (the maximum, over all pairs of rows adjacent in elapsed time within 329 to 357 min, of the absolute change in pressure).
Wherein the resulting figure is 0.5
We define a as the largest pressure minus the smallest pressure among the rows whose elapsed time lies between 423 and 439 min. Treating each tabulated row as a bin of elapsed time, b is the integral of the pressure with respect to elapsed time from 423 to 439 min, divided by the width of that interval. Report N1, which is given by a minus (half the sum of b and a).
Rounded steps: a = 2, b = 25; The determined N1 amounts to -12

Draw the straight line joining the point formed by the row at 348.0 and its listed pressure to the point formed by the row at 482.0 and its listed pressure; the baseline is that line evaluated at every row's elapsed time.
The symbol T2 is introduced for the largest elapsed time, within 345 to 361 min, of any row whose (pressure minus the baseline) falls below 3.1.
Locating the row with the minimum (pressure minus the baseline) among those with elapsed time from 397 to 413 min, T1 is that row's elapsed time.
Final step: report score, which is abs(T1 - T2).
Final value 40 min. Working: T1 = 400.0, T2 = 360.0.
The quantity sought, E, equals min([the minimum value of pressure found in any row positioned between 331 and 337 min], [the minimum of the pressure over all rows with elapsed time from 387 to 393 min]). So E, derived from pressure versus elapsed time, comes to 17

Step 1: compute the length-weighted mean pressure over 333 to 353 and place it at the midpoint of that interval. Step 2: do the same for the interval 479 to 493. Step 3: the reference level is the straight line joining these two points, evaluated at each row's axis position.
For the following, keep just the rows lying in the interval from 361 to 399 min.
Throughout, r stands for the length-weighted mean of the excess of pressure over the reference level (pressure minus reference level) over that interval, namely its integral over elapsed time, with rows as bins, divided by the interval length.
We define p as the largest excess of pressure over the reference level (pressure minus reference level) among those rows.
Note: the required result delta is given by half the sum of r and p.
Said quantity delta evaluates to 3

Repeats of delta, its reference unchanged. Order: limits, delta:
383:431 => 5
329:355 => 1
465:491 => 1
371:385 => 5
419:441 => 6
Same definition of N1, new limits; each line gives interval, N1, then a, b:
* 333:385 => -1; 14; 16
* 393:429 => -5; 11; 21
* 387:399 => -7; 5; 20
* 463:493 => -11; 1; 22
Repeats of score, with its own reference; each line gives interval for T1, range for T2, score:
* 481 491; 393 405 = 82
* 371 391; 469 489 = 116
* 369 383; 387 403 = 32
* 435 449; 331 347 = 102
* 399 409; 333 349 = 52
